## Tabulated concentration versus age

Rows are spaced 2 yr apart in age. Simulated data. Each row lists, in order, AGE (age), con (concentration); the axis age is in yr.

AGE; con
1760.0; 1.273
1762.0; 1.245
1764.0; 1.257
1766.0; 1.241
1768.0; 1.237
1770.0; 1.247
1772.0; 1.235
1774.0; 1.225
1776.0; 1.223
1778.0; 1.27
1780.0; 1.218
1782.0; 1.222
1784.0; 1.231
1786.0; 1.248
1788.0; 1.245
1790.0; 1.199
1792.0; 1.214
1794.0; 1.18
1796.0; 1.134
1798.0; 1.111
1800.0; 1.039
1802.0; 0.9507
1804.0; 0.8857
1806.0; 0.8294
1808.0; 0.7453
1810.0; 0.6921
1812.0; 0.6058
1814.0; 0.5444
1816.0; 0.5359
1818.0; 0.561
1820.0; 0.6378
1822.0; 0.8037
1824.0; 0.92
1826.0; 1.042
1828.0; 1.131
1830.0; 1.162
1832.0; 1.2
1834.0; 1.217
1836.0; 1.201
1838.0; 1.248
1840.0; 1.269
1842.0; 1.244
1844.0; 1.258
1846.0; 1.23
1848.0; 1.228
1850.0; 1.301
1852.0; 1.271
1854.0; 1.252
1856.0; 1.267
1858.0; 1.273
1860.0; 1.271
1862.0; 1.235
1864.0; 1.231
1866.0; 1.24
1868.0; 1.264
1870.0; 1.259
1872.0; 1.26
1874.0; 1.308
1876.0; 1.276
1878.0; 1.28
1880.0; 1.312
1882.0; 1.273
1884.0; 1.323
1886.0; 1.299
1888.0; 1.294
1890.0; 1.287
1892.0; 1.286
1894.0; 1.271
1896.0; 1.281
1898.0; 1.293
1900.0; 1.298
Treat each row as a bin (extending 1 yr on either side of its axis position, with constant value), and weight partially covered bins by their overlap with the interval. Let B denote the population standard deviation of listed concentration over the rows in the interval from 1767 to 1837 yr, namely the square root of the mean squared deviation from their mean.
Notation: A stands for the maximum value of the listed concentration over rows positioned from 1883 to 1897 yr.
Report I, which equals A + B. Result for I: 1.57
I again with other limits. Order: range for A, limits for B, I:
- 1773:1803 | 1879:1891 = 1.29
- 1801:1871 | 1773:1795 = 1.32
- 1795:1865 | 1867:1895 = 1.32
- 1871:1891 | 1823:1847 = 1.42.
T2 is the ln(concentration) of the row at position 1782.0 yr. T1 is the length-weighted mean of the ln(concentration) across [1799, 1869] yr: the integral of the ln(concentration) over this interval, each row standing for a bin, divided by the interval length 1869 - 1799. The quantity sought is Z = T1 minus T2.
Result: -0.2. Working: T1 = 0.01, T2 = 0.200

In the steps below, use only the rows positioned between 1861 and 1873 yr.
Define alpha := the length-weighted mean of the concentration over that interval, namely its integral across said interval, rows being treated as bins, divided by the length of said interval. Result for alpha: 1.25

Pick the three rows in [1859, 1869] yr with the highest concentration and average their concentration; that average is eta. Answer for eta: 1.26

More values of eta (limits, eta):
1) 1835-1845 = 1.26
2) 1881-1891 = 1.31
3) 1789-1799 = 1.20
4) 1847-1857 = 1.28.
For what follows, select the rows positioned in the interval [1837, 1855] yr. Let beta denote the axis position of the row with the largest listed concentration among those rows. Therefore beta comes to 1850.0 yr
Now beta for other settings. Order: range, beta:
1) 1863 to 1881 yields 1880.0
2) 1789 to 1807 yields 1792.0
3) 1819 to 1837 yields 1834.0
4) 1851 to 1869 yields 1858.0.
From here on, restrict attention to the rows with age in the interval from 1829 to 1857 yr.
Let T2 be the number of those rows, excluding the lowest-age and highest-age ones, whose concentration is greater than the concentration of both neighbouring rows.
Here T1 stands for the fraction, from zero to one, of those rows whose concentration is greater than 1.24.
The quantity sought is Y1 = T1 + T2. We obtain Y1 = 4.6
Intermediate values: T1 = 0.57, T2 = 4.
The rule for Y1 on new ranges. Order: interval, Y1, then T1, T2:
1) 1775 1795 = 3.3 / 0.30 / 3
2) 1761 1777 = 2.5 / 0.50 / 2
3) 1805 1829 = 0.0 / 0.00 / 0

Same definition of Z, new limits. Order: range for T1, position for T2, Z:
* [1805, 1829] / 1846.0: -0.5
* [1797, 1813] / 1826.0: -0.2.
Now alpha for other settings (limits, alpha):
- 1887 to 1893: 1.29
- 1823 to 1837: 1.12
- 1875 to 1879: 1.28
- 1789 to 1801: 1.15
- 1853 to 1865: 1.25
